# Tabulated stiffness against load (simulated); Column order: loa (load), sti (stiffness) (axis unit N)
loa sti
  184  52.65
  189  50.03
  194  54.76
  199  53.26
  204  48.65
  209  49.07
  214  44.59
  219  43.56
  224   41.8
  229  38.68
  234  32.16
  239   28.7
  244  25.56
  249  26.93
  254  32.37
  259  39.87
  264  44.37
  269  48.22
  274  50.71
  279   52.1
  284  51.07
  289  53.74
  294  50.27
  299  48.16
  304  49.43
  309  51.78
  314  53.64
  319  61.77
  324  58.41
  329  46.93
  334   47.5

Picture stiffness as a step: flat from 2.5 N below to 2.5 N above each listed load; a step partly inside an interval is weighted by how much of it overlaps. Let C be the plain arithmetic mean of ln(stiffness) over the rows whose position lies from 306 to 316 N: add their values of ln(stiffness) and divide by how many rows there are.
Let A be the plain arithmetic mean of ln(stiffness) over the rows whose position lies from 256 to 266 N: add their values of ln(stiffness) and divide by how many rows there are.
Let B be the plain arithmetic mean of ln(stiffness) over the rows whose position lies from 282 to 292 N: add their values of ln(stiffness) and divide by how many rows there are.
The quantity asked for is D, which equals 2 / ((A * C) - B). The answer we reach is 0.184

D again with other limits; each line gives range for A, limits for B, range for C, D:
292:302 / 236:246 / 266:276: 0.168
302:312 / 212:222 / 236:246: 0.218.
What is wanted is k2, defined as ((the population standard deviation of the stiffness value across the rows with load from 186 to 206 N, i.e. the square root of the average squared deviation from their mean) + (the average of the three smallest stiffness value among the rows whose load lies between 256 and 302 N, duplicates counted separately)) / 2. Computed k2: 23.3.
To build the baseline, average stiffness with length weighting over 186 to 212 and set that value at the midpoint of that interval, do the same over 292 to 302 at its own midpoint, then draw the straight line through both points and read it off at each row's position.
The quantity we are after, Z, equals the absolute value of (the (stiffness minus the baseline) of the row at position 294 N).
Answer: 1.0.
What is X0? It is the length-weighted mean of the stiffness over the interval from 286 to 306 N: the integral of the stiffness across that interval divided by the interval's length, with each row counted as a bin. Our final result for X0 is 50.4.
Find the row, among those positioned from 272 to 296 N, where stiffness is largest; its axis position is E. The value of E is 289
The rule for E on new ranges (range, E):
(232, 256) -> 254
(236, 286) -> 279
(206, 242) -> 209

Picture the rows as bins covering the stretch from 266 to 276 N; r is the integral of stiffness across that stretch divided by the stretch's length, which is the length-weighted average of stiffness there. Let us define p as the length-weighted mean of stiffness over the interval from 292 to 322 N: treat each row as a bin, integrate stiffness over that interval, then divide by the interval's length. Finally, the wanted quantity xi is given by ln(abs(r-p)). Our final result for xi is 1.3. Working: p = 52.6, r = 49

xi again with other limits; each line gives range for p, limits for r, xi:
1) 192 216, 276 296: 0.5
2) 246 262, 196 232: 2.5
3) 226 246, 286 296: 3.0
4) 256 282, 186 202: 1.7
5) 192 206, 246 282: 2.3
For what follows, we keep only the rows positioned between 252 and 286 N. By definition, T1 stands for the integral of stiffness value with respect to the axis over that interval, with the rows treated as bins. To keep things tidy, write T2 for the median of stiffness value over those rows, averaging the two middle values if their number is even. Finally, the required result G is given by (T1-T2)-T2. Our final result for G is 1455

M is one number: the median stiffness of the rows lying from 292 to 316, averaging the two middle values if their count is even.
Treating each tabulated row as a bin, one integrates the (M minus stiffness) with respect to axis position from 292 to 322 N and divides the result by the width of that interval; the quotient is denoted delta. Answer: -2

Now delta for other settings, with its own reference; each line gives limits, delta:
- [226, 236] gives 14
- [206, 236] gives 8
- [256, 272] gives 6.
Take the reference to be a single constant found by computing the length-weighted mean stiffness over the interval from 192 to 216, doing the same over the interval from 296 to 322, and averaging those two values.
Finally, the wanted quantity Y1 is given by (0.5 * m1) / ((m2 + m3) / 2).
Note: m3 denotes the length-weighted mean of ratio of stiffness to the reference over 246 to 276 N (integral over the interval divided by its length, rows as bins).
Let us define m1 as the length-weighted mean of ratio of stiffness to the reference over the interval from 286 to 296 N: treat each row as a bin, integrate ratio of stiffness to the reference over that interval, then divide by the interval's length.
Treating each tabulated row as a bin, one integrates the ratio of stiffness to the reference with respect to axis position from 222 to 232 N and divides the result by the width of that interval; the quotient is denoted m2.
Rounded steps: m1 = 1.0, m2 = 0.77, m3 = 0.78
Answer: 0.65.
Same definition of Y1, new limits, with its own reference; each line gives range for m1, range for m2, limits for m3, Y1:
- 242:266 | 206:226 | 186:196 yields 0.35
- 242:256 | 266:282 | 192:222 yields 0.29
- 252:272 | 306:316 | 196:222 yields 0.42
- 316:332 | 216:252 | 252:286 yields 0.70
